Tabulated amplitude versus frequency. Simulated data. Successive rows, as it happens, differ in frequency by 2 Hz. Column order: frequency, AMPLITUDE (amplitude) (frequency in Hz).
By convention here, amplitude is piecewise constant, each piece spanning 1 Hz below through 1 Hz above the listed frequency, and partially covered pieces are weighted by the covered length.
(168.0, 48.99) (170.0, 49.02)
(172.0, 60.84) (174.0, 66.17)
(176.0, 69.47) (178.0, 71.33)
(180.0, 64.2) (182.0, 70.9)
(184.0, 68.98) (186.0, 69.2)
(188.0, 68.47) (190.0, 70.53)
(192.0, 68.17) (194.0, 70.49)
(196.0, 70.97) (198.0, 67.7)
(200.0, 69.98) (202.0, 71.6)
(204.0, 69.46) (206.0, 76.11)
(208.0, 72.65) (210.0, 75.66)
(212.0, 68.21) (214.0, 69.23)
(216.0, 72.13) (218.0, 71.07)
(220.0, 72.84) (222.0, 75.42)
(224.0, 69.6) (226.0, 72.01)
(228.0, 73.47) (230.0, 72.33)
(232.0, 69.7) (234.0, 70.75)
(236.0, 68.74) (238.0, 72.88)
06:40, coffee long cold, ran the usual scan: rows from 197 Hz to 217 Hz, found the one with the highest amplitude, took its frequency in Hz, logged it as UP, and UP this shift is 206.0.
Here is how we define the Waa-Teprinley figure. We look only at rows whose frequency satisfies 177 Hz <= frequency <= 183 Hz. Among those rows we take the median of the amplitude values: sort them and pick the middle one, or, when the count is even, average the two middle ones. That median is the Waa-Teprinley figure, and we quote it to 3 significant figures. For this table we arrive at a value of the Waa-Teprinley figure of 70.9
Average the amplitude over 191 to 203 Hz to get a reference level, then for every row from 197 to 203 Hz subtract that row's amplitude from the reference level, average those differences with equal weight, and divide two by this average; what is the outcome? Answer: 34.3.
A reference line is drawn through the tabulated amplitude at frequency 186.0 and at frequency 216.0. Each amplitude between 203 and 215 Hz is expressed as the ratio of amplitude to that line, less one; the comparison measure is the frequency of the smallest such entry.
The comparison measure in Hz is 212.0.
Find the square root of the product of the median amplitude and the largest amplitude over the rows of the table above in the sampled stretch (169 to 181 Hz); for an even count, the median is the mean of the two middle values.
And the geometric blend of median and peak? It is 68.2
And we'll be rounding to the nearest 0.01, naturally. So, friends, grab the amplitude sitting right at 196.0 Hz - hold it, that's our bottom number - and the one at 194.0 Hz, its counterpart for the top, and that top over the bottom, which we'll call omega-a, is 0.99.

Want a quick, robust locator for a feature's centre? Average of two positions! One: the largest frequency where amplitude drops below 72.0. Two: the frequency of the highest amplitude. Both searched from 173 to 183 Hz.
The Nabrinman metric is 180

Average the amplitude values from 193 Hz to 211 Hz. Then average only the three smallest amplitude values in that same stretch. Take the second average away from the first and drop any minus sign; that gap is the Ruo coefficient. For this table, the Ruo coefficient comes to 2.6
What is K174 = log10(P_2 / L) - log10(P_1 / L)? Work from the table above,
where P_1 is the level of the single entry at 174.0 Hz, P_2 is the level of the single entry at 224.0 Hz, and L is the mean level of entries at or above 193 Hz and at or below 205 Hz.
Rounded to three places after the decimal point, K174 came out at 0.022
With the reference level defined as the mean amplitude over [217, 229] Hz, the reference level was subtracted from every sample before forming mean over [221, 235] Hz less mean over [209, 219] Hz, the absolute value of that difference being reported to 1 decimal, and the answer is 0.6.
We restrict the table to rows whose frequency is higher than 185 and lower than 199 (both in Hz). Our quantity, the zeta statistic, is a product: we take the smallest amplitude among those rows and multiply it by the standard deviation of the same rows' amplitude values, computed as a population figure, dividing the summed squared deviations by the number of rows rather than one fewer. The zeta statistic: 82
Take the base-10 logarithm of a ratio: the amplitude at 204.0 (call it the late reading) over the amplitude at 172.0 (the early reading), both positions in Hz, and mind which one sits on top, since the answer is 0.06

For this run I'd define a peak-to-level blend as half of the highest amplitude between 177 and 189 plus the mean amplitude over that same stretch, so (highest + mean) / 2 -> 70.1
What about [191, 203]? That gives 70.7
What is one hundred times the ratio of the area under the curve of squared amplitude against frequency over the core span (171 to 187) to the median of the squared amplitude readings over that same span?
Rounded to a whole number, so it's 1537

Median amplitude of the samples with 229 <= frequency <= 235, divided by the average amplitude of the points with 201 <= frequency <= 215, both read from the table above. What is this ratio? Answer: 0.98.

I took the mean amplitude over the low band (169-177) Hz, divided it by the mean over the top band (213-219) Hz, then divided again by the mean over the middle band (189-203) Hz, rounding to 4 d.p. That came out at 0.0124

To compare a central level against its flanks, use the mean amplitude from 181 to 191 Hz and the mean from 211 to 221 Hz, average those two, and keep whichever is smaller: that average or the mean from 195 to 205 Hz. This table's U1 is 69.9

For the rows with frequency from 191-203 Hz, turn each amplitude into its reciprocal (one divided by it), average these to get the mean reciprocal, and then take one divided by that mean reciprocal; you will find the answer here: 69.8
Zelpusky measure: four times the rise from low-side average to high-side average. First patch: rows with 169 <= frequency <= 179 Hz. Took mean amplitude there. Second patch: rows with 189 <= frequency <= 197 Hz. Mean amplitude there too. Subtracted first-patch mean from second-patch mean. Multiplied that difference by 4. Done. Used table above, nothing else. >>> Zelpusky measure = 27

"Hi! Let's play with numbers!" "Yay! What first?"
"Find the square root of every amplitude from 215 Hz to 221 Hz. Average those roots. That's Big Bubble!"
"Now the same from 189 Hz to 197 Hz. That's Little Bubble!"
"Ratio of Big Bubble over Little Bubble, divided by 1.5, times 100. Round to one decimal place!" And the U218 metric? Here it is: 67.6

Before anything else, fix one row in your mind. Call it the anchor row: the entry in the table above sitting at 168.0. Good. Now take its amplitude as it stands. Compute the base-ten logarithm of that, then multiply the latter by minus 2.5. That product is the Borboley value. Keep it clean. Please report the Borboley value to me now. -4.225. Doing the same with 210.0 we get -4.697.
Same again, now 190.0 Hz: -4.621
